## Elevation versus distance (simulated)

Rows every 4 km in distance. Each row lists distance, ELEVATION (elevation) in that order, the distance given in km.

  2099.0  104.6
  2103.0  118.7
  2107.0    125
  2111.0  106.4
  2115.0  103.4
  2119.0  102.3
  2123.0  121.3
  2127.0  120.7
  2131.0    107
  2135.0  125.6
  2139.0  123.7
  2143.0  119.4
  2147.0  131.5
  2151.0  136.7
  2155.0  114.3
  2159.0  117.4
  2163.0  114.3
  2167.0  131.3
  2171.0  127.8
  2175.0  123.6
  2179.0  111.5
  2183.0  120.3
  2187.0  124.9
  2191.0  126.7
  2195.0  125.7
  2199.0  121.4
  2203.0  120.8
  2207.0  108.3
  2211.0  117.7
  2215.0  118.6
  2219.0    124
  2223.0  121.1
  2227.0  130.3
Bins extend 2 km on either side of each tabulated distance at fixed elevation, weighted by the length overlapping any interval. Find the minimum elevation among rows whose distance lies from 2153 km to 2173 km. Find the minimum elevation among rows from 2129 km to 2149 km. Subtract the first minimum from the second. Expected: -7.3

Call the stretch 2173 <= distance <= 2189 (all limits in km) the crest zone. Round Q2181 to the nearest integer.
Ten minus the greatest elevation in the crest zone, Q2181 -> -115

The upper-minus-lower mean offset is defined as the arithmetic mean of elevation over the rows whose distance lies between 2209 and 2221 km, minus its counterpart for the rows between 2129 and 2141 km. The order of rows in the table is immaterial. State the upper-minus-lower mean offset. 1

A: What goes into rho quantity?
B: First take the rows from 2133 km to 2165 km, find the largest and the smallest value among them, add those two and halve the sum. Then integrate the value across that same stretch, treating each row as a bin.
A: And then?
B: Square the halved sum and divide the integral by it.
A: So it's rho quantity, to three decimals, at 0.250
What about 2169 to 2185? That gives 0.135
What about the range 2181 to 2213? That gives 0.280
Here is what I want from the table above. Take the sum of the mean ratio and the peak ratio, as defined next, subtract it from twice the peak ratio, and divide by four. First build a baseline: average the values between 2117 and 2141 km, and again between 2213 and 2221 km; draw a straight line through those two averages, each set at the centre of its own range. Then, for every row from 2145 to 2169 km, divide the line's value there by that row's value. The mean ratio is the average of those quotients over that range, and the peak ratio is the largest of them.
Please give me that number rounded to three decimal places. 0.020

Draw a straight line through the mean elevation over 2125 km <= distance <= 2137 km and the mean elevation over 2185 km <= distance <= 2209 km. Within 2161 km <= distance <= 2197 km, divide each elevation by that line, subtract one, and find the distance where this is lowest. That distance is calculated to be 2179.0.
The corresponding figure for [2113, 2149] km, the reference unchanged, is 2119.0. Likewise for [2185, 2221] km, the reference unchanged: 2207.0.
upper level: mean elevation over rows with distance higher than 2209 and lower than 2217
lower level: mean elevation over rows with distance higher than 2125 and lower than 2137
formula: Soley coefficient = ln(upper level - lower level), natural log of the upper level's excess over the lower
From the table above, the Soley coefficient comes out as -1.0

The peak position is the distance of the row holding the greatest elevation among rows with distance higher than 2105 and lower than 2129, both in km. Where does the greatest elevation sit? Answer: 2107.0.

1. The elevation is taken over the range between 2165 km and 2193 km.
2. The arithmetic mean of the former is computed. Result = 124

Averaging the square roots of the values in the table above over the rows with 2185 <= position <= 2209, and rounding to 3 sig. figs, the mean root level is 11.0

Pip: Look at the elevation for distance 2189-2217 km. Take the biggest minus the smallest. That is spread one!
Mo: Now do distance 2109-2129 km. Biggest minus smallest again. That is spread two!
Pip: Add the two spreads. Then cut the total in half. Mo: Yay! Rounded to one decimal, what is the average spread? 18.7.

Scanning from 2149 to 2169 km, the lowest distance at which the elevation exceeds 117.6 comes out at 2151.0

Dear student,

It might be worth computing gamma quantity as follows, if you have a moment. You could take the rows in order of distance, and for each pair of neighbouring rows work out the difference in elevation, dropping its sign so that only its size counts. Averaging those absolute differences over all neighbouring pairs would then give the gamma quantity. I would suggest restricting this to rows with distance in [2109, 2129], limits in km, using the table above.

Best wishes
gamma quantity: 5.9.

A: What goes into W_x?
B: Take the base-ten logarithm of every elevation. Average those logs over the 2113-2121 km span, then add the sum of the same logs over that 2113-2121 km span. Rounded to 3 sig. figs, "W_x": 6.04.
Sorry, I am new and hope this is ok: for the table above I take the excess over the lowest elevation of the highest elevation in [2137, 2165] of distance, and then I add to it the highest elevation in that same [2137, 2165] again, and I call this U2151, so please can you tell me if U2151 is 159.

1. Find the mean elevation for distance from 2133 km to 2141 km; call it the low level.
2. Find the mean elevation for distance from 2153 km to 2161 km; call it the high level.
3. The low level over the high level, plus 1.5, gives 2.58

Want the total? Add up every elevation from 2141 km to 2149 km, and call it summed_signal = 251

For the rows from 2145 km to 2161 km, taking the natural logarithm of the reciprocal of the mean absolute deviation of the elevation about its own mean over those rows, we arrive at -2.2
